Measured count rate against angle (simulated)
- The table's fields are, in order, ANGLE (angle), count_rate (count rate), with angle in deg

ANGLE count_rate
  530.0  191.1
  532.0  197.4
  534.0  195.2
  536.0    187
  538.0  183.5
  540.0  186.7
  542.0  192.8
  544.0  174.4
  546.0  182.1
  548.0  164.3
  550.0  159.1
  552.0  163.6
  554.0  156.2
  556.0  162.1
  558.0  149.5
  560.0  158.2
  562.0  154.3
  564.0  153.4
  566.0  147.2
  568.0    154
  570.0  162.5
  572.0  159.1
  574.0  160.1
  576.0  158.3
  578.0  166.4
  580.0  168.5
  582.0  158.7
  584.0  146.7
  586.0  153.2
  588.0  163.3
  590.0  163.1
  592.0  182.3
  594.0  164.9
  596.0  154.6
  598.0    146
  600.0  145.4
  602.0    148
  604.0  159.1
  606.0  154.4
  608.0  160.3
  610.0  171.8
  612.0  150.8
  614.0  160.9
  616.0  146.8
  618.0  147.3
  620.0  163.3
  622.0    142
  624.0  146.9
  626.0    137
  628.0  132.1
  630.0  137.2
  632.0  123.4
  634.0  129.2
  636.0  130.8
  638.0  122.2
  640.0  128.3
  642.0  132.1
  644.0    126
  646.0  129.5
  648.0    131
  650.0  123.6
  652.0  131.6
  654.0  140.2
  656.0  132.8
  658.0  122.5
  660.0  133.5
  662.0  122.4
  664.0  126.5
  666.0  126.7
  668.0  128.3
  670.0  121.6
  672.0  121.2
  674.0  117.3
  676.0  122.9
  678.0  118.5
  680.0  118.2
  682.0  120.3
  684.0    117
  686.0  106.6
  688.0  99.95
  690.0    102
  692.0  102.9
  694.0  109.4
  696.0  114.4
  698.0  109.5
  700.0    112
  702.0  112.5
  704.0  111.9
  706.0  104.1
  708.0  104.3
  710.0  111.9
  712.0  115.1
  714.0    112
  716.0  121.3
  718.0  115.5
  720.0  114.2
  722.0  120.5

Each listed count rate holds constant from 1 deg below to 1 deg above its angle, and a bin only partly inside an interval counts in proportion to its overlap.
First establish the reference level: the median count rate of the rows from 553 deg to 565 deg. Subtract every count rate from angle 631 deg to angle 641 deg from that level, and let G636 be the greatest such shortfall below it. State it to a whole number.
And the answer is 33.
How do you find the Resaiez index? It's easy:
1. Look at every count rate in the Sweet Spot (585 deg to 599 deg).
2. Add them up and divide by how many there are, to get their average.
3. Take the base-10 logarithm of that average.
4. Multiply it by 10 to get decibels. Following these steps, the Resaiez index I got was 22.1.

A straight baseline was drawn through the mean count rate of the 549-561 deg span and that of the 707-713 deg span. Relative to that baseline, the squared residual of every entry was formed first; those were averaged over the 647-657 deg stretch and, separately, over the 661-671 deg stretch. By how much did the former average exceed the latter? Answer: 37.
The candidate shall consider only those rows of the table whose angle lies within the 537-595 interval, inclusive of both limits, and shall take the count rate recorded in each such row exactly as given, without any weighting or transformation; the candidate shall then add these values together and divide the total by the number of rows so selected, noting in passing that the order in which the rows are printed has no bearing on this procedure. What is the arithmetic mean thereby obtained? 164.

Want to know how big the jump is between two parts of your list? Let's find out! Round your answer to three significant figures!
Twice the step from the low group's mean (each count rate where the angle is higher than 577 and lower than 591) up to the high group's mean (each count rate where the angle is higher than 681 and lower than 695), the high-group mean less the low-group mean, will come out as -103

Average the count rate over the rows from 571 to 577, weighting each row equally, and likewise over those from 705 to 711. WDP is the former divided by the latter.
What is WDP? 1.49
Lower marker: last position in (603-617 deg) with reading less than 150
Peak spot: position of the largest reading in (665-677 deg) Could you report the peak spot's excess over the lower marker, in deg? 52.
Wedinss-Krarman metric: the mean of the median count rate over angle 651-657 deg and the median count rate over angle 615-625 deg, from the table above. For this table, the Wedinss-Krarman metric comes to 140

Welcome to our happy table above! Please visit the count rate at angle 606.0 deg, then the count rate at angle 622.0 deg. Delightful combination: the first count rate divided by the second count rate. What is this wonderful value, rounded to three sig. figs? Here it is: 1.09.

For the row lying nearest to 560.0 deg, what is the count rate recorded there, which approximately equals 158.2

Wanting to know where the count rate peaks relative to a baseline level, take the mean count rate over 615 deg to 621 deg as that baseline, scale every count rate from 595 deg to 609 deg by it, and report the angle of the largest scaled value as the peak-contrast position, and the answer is 608.0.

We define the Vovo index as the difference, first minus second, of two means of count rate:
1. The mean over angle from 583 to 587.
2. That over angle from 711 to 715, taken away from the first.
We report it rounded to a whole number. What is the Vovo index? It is 36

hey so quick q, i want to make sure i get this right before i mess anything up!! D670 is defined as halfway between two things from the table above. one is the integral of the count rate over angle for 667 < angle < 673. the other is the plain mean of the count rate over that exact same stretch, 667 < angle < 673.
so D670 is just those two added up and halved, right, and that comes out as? 433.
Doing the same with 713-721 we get 521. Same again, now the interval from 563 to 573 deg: 854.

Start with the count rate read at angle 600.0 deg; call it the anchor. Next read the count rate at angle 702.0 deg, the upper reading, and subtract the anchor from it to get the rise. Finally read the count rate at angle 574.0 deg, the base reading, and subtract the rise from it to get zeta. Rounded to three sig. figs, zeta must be 193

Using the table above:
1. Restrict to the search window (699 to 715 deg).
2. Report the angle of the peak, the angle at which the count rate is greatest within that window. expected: 712.0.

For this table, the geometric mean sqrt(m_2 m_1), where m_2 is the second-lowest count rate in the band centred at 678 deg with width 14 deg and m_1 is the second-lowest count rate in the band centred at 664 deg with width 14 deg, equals 120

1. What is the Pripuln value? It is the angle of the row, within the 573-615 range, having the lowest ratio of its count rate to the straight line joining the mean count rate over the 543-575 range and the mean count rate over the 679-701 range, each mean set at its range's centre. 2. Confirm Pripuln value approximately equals 584.0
